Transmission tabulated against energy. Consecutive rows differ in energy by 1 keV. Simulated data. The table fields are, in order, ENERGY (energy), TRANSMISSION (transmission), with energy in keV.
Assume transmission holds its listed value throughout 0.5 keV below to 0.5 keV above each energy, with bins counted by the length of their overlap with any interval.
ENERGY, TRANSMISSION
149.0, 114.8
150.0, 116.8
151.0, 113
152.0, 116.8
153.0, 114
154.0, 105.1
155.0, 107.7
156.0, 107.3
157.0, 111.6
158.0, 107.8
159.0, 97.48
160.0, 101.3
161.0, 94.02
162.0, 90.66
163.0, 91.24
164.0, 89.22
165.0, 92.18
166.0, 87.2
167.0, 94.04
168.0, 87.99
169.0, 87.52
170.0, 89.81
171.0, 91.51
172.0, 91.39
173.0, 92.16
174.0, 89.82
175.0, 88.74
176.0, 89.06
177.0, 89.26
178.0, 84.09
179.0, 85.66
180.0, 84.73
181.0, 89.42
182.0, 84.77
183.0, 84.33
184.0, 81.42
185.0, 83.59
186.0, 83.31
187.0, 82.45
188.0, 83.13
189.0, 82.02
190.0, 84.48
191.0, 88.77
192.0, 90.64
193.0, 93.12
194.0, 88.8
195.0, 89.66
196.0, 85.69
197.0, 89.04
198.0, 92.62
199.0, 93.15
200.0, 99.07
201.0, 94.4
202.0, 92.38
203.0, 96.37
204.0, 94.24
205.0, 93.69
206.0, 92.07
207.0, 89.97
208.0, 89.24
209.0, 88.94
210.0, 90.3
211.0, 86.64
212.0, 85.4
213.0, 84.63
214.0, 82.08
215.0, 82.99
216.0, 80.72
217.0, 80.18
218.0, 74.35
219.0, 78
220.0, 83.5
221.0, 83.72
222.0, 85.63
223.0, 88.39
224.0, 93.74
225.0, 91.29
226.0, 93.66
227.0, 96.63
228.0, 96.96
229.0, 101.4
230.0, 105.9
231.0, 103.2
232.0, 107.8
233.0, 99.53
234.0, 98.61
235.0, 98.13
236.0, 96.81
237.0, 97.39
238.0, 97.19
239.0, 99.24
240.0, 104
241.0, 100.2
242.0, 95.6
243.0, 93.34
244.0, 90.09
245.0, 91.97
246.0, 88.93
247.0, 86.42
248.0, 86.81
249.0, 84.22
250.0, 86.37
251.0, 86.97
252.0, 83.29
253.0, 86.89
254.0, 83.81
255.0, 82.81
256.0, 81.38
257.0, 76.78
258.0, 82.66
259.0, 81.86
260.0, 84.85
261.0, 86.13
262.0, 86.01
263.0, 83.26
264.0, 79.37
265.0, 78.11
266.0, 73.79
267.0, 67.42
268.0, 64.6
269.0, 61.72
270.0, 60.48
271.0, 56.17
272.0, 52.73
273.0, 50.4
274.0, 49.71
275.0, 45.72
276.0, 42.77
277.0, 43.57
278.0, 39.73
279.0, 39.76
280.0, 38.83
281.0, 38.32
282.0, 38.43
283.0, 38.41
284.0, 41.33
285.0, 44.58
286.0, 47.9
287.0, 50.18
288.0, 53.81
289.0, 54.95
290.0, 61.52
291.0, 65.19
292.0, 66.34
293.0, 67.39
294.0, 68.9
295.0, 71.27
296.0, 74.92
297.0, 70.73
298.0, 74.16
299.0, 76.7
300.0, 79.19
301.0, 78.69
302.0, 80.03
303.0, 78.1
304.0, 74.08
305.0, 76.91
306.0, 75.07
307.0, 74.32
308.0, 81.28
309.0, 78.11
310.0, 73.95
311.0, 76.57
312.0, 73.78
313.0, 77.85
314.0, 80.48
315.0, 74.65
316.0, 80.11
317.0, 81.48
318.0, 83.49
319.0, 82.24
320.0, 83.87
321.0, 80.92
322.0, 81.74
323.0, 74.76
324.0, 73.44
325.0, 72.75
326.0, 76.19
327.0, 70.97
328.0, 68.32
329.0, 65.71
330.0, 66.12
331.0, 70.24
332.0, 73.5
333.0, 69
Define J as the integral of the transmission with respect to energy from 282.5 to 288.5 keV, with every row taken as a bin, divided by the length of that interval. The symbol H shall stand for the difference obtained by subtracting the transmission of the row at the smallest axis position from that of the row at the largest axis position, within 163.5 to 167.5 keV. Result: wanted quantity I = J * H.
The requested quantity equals 222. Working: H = 5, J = 46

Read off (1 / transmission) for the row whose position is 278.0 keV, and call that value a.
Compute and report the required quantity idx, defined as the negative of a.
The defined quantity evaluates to -0.0252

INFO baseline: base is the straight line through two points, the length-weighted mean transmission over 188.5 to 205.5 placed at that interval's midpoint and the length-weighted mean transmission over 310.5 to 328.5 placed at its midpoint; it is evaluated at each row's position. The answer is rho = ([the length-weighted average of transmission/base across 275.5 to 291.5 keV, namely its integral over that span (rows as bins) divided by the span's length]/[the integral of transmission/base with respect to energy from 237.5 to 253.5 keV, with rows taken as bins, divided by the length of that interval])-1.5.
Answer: -0.97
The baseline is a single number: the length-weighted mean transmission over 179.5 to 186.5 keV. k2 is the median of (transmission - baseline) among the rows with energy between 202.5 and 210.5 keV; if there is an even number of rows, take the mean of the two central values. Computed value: 7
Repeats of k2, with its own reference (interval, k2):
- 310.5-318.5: -6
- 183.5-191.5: -1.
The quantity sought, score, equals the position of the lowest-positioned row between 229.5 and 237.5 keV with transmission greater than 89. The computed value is 230.0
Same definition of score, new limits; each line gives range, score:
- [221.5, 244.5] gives 224.0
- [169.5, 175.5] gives 170.0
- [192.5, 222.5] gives 193.0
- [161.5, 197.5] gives 162.0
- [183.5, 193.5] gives 192.0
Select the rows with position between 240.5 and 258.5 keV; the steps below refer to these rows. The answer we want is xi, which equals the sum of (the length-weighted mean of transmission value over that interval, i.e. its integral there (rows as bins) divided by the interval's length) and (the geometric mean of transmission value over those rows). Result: 174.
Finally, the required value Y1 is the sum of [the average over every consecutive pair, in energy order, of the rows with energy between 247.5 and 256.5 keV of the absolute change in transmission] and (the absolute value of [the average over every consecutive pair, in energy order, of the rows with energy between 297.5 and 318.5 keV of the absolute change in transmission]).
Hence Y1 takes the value 5.23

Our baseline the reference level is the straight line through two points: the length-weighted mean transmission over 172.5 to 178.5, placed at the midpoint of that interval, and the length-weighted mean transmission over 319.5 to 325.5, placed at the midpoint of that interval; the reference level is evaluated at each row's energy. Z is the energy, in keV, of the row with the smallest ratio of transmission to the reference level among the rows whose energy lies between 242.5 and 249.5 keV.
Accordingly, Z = 249.0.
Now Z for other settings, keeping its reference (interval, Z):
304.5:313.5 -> 312.0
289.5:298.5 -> 290.0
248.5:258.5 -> 257.0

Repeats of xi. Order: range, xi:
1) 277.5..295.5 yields 102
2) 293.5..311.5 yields 151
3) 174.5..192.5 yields 171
